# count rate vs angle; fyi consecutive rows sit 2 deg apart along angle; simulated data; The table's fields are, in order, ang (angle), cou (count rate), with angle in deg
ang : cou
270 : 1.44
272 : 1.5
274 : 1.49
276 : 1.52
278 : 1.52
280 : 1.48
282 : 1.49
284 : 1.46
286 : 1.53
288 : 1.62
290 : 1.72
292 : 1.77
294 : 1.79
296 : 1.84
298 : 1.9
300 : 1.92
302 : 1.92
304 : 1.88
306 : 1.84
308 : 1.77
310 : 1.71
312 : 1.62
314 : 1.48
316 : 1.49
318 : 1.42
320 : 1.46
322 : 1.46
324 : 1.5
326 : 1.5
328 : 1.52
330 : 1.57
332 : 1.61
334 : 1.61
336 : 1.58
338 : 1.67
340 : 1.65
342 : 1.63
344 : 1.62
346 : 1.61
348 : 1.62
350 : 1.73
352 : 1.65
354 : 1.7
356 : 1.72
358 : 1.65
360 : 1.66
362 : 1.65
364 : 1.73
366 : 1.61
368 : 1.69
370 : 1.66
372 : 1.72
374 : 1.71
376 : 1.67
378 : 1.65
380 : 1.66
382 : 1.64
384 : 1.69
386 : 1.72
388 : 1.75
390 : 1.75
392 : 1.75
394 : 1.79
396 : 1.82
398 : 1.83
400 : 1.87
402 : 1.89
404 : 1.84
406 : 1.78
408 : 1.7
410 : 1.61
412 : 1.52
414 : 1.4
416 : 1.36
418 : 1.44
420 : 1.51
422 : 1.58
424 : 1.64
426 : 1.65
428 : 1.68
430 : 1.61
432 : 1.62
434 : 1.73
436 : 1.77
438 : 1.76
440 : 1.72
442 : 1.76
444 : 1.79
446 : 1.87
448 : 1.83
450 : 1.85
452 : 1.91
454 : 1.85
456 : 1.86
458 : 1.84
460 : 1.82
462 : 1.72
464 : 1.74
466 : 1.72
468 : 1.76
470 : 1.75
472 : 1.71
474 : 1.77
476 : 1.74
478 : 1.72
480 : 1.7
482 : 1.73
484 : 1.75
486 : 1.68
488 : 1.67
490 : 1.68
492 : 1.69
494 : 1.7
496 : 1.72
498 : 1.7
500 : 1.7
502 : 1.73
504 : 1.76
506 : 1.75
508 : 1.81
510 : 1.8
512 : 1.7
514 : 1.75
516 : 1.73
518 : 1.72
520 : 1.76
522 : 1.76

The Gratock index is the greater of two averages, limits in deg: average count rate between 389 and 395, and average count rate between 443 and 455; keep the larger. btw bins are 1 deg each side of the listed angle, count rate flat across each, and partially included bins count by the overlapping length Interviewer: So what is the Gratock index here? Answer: 1.85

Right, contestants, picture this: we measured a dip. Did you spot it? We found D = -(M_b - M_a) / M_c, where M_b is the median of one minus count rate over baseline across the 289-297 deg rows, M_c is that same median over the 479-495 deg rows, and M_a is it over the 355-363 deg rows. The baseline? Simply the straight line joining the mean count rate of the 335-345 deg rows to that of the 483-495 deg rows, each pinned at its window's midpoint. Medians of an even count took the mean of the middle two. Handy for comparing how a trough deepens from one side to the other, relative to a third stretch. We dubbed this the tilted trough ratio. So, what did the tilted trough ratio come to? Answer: 93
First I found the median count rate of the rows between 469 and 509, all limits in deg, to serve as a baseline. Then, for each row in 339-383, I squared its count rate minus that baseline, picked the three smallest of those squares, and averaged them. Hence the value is 0.0000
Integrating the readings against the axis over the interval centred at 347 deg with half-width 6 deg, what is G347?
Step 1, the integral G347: 19.7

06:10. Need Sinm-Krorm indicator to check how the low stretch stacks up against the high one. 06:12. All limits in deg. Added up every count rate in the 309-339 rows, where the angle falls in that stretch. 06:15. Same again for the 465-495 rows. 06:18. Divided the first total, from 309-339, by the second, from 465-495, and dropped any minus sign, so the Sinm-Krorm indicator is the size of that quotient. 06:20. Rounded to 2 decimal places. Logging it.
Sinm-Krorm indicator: 0.90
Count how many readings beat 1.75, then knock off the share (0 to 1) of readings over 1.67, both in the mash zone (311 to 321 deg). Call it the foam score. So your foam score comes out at 0.00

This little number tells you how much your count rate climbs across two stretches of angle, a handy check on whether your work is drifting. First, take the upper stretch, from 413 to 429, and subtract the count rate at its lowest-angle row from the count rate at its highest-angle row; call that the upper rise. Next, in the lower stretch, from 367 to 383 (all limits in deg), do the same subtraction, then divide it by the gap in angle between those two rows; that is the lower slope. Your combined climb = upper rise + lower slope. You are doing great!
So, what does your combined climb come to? 0.28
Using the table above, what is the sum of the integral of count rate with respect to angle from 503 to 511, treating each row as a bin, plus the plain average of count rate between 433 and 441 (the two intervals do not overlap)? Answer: 16.0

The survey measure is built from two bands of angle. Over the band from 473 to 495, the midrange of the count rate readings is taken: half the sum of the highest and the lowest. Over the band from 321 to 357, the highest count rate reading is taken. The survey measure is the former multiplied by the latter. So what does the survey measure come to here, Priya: 3.0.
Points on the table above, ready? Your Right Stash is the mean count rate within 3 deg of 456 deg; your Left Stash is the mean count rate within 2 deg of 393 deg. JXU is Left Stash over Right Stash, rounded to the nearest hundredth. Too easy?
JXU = 0.96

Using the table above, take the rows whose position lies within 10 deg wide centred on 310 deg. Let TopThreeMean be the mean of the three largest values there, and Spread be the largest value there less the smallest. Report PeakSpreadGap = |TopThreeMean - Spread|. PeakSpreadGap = 1.41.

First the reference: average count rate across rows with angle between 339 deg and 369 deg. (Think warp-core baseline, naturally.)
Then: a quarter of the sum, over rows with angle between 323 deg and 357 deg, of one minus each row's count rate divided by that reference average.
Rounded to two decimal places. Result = 0.11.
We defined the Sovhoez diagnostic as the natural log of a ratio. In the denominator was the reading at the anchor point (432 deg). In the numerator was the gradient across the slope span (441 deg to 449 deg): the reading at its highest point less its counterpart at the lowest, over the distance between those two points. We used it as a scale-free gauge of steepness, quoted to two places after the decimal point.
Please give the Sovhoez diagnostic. -4.93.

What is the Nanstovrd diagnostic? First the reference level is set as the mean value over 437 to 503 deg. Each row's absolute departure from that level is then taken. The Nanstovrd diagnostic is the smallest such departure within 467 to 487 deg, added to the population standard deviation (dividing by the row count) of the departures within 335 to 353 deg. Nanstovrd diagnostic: 0.045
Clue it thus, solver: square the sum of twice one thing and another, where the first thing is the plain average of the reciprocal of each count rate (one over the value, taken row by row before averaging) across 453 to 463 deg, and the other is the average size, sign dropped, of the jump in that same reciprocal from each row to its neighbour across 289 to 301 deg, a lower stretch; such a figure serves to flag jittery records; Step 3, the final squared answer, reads 1.24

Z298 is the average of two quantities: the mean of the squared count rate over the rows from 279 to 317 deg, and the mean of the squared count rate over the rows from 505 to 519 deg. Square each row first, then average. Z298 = 2.99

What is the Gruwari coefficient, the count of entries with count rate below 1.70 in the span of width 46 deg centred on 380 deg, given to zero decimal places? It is 11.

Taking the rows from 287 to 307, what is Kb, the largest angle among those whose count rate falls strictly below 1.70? 288 deg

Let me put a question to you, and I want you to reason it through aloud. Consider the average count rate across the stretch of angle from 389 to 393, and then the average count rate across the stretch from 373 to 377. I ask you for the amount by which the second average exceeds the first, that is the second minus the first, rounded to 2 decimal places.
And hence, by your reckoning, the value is -0.06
